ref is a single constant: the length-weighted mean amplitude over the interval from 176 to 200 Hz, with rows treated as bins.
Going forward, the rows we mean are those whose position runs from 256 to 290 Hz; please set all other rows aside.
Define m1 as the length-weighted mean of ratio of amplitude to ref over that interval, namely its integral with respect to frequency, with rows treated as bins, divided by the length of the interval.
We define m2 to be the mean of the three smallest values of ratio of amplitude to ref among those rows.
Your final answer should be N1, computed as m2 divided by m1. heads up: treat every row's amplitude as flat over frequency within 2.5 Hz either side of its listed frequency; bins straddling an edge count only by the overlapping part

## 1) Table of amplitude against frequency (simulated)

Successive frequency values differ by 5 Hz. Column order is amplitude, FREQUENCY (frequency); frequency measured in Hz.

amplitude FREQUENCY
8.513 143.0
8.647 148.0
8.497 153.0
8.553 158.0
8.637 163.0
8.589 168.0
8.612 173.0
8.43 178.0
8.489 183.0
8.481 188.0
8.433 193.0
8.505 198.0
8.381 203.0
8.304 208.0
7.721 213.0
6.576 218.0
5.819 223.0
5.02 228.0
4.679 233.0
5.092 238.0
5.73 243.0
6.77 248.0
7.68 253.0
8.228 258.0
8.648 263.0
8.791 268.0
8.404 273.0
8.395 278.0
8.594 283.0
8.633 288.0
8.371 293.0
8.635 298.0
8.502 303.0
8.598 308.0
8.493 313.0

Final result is 0.978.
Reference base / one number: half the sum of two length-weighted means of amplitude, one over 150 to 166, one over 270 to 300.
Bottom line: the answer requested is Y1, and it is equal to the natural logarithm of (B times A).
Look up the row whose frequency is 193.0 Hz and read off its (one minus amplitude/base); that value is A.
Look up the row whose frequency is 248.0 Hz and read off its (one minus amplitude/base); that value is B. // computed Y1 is -6.0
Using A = 0.012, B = 0.21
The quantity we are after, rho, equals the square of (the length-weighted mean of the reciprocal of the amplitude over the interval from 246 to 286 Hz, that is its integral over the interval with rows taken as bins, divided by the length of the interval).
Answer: 0.015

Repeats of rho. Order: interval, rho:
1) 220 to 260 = 0.029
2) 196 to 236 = 0.024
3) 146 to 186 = 0.014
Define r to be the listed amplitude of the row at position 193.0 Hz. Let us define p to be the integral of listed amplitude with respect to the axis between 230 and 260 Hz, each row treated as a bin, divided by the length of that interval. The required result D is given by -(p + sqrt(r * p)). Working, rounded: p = 6.31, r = 8.433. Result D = -13.6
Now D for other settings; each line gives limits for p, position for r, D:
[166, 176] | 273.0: -17.1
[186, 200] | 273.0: -16.9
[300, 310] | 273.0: -17.0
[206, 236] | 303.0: -13.6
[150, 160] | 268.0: -17.2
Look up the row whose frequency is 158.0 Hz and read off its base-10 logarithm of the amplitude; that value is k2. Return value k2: 0.932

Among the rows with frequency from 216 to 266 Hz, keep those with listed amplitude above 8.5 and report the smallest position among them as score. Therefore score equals 263.0 Hz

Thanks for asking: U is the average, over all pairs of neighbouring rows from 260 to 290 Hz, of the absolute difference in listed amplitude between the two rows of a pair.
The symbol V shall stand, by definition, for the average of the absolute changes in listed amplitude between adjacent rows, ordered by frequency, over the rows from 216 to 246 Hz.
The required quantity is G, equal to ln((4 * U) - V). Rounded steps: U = 0.16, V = 0.59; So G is -3.4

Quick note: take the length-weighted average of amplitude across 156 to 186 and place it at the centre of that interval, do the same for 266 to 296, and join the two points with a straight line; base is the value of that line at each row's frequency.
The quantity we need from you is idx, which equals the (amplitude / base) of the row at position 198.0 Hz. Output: 1.00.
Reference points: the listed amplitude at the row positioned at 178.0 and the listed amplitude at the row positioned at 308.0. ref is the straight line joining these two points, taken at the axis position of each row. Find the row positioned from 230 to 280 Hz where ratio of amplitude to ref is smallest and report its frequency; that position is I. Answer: 233.0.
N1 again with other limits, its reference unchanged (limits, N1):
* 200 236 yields 0.778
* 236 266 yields 0.828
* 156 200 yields 0.991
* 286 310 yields 0.994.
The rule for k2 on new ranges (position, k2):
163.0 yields 0.936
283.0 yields 0.934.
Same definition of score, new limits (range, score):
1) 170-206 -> 173.0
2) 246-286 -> 263.0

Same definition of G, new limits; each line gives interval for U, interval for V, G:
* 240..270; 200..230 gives 0.6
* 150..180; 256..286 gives -2.5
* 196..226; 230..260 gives 0.4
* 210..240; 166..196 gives 1.0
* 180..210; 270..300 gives -2.2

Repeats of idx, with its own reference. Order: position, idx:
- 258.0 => 0.96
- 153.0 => 0.99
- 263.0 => 1.01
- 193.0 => 0.99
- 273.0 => 0.99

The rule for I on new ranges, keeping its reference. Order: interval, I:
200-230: 228.0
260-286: 278.0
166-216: 213.0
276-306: 293.0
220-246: 233.0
